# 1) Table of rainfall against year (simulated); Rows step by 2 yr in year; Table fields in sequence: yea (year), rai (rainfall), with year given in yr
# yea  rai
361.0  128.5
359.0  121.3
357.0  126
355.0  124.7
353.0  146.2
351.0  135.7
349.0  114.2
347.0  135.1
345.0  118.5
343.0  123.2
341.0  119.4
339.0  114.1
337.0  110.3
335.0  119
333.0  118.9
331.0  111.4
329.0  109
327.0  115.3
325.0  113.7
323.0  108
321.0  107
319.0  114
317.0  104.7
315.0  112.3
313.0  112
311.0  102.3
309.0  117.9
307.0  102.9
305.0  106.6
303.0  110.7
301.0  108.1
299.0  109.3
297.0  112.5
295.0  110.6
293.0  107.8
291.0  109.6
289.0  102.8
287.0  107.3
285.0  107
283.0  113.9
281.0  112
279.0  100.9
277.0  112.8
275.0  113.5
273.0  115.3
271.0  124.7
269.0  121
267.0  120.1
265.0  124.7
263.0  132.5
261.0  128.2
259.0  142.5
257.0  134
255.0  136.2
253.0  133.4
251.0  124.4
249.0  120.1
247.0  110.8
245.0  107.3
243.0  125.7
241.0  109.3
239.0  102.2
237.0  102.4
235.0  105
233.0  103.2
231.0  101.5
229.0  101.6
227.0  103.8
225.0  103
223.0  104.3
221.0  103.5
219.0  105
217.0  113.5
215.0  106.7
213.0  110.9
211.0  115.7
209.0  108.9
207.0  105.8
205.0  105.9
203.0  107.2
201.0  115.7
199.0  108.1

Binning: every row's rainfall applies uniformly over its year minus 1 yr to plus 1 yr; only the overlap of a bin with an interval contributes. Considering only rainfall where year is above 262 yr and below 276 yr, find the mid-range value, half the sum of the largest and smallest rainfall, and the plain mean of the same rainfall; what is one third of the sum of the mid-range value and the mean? 82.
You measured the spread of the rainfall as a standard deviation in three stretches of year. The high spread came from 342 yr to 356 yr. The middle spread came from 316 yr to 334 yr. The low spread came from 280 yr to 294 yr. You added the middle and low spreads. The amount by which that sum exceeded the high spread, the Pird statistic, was -3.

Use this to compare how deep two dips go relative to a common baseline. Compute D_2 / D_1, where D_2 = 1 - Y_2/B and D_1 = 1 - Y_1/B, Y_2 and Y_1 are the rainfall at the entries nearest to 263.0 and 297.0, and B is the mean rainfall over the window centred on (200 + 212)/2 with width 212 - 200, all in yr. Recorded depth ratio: 8.6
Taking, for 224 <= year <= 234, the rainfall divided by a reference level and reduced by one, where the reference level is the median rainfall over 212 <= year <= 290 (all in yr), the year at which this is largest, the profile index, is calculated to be 227.0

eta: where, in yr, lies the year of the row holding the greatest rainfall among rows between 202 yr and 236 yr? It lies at 211.0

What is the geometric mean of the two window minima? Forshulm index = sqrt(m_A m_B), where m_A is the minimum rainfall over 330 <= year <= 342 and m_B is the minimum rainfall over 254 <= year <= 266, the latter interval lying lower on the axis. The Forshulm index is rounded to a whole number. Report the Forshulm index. 117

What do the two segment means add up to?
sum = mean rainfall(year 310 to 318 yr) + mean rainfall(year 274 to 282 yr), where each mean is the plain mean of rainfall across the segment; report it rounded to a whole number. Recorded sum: 218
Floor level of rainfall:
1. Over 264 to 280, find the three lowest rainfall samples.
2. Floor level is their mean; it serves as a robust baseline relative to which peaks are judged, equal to 109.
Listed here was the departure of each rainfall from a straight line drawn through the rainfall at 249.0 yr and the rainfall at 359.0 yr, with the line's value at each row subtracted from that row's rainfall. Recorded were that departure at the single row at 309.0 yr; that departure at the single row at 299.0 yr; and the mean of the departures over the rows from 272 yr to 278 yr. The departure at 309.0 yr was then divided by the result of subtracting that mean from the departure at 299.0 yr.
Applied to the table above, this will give 0.59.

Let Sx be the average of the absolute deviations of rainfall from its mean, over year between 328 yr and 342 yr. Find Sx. 3.9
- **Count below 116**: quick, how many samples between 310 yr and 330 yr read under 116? 10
